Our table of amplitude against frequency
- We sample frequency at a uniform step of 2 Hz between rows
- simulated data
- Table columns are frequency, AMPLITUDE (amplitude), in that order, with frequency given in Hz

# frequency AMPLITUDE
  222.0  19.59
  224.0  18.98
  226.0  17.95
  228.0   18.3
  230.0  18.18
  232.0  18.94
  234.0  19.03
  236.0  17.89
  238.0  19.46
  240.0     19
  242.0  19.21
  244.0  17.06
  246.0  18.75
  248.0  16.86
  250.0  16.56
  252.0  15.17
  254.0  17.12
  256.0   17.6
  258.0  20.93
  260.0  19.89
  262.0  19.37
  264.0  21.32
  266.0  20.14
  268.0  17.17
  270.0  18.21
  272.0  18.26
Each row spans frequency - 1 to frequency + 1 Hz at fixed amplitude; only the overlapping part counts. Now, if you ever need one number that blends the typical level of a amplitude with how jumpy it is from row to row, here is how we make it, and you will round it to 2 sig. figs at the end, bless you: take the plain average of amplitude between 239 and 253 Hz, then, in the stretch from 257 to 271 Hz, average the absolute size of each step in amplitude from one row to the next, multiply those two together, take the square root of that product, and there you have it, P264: 5.0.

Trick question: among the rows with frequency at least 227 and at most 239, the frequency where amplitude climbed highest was 238.0 Hz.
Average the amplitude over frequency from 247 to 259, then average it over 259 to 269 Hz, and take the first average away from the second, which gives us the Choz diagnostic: 2.2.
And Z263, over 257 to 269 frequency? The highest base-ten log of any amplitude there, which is 1.33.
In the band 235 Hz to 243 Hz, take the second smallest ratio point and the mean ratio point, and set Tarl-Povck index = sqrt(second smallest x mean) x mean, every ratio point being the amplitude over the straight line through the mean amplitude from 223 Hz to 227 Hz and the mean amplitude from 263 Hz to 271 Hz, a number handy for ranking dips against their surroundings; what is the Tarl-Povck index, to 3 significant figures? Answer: 1.02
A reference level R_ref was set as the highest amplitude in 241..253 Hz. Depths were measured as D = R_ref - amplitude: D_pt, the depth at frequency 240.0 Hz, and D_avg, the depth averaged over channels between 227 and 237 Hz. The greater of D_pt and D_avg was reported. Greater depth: 0.74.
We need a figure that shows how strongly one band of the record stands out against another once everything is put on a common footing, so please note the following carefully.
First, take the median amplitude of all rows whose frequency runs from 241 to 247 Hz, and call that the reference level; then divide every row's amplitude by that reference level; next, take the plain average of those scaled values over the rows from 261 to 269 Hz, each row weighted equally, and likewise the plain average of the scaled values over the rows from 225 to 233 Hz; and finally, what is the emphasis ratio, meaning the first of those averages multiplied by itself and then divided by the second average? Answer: 1.11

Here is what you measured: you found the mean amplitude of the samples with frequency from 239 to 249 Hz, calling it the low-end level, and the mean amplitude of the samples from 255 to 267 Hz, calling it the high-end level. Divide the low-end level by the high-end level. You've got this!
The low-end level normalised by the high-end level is 0.91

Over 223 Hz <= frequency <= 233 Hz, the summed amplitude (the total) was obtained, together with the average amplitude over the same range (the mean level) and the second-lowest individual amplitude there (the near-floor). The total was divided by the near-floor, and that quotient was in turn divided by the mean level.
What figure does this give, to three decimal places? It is 0.275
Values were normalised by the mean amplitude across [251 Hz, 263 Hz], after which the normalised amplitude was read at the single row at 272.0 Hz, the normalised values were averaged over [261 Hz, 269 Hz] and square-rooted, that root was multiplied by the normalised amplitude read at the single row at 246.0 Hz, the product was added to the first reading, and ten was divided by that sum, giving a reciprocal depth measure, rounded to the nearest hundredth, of 4.88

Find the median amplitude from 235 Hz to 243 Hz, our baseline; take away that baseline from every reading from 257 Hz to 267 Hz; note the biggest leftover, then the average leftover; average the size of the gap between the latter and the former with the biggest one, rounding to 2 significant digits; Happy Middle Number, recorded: 1.6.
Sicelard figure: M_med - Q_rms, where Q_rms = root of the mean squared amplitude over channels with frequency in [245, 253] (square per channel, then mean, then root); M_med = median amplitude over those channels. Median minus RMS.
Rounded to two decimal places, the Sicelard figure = -0.17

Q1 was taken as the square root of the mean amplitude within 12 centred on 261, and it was 4.46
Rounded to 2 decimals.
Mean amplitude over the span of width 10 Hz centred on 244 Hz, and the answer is 18.18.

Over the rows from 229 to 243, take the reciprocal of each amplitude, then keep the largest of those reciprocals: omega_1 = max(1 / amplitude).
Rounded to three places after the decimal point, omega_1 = 0.056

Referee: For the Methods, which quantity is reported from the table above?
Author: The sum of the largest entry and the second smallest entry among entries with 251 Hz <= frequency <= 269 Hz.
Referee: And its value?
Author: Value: 38.4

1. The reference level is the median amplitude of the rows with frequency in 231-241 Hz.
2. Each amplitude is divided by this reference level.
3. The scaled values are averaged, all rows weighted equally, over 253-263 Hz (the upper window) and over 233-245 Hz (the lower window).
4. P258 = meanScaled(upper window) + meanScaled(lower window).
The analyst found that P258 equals 1.98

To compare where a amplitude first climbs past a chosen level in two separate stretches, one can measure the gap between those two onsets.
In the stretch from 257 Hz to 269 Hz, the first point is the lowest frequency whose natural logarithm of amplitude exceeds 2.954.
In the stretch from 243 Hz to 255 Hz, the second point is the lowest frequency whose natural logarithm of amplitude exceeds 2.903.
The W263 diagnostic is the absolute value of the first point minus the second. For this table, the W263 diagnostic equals 12 Hz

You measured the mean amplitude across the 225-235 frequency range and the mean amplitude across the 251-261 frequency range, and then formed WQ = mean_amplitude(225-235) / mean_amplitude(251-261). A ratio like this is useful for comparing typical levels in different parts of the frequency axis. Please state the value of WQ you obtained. 1.02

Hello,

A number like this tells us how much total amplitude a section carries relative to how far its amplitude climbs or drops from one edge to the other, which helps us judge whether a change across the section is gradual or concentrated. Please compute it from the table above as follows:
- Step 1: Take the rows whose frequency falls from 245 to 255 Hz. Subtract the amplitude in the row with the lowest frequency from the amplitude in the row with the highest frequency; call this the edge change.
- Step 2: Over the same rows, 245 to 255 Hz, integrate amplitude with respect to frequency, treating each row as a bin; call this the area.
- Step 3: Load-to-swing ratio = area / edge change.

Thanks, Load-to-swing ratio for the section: -104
